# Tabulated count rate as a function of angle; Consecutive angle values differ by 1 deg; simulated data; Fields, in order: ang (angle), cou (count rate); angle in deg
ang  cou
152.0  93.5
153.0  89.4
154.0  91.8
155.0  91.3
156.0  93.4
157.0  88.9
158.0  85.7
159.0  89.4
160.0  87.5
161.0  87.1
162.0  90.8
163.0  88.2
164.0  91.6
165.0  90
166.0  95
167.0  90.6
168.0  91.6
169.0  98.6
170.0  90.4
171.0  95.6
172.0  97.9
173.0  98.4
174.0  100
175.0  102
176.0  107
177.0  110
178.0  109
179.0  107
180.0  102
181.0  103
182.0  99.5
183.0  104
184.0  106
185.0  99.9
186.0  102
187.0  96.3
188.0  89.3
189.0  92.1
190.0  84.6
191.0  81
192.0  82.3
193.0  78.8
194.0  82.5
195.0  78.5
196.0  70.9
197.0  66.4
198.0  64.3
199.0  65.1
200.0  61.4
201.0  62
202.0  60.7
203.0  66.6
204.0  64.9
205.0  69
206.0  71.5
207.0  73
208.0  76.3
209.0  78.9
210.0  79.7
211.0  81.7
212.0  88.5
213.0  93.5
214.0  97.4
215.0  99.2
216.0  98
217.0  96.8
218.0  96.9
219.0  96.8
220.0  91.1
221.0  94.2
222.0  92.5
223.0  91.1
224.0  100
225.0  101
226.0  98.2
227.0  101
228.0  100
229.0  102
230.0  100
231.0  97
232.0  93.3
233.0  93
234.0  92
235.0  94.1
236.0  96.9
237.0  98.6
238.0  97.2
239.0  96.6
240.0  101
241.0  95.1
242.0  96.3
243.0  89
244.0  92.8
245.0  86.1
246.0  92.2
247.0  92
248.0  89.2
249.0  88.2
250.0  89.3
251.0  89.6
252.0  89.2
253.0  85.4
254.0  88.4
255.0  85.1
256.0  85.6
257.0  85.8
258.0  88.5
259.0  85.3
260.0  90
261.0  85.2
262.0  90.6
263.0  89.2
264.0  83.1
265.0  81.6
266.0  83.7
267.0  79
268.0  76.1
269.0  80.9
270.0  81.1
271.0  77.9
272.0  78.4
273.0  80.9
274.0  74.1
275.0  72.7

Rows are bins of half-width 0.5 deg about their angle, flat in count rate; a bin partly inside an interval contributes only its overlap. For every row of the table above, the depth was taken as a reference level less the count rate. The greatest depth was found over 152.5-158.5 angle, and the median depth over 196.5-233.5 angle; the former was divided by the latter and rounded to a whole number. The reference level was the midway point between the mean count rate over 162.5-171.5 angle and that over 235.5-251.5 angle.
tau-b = 27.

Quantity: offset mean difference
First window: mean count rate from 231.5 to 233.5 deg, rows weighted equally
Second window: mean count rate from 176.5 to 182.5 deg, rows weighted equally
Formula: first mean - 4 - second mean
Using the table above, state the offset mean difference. -16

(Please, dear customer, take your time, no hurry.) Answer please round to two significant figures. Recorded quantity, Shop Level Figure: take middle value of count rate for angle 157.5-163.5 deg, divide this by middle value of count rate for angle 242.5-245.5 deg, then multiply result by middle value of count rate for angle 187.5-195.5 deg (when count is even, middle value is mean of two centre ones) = 81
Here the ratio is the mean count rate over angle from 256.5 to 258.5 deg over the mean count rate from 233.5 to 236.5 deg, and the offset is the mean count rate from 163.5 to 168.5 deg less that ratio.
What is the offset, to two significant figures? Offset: 91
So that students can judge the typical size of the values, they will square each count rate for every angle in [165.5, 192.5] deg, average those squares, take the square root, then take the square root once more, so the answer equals 9.9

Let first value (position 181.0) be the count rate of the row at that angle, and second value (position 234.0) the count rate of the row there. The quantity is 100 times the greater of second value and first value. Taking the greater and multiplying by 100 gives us 10300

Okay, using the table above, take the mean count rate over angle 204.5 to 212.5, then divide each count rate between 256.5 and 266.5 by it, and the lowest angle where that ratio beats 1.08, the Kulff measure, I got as 257.0 deg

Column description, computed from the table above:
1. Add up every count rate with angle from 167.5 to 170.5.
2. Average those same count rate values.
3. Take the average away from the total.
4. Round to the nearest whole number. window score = 187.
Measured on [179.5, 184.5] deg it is 412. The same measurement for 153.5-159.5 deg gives 450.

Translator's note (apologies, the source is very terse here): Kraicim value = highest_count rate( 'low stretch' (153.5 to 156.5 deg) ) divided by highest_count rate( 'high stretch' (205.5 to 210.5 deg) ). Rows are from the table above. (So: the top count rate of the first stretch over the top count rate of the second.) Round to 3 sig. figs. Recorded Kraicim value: 1.17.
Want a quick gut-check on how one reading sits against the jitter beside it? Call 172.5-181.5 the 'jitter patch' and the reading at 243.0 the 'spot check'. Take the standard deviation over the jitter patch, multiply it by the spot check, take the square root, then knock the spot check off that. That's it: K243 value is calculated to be -70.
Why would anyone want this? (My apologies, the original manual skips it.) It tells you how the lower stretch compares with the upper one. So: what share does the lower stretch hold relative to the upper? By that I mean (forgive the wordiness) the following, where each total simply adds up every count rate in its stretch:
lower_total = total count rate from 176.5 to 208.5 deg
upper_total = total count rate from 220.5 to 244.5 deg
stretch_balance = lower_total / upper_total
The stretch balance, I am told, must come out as 1.2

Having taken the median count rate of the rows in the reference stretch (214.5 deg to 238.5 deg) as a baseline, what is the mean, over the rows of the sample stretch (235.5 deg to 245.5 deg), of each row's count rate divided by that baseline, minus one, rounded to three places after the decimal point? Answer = -0.021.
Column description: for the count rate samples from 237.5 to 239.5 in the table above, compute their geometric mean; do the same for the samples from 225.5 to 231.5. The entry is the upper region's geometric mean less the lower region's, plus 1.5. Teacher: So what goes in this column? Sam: -1.3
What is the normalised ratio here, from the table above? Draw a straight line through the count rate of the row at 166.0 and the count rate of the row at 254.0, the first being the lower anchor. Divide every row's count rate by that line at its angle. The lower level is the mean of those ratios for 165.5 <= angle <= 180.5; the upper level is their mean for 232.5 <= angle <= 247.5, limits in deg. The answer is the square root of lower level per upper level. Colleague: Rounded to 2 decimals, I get 1.00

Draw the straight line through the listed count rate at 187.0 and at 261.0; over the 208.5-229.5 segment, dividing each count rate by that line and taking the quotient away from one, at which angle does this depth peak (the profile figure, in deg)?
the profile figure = 209.0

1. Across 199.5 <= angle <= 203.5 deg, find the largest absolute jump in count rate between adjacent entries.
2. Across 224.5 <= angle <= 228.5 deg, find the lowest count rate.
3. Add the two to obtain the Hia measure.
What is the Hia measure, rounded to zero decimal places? 104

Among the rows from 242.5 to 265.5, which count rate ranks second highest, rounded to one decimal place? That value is 92.2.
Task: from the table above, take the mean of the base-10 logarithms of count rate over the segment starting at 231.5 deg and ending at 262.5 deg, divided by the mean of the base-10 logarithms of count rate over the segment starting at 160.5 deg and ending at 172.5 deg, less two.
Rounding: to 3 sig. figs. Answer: -1.00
